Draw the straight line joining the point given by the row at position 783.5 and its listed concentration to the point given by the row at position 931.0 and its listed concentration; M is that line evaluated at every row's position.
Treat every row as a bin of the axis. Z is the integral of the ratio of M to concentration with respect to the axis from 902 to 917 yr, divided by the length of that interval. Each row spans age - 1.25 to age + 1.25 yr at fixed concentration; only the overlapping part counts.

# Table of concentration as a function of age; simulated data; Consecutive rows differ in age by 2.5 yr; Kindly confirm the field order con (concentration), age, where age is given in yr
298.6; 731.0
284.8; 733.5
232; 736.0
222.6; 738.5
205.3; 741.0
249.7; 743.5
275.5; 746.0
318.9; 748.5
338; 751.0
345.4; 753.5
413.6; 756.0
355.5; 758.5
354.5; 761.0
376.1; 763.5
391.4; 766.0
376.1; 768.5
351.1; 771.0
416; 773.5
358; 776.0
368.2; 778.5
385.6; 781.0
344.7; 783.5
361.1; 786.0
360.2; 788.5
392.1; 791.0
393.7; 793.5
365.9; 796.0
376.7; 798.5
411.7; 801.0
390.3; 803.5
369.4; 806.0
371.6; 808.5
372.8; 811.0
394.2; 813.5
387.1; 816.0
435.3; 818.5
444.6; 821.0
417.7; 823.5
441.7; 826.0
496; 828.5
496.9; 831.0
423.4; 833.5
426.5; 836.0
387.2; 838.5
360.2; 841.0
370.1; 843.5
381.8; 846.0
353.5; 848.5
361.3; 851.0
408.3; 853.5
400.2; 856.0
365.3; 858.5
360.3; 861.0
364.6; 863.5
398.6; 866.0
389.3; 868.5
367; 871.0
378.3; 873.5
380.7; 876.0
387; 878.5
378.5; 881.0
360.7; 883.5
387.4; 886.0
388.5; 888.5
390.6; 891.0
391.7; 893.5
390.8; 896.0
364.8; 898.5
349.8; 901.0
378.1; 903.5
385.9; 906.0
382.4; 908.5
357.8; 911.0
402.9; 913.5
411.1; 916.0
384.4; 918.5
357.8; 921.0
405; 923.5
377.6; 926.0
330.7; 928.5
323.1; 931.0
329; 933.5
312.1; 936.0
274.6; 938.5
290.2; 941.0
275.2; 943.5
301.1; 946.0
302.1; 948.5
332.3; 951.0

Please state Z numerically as 0.85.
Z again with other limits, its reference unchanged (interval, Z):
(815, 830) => 0.78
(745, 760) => 1.03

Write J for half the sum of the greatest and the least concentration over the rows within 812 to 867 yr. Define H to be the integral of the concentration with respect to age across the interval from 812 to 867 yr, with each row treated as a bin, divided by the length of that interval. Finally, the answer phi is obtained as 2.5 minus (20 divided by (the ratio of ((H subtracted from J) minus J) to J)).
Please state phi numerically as 23.6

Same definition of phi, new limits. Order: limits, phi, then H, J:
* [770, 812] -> 22.7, 376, 380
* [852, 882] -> 22.7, 381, 384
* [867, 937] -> 21.9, 373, 362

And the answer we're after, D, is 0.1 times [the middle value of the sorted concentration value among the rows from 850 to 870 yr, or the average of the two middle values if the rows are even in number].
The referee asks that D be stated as 37.7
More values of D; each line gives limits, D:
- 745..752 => 31.9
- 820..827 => 44.2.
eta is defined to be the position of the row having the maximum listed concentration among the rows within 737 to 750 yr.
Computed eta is 748.5 yr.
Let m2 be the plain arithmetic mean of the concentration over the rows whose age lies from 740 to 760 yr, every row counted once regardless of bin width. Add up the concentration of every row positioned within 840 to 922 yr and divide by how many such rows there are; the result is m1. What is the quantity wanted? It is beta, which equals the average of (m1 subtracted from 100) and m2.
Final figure 17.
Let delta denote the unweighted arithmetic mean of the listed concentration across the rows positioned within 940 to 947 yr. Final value 289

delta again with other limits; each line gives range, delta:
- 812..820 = 406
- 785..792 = 371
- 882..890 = 379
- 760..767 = 374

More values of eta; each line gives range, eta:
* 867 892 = 891.0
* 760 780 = 773.5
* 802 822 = 821.0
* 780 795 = 793.5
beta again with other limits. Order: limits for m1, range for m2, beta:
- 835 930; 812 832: 80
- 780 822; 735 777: 21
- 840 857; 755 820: 52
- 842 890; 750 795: 47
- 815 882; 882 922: 41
